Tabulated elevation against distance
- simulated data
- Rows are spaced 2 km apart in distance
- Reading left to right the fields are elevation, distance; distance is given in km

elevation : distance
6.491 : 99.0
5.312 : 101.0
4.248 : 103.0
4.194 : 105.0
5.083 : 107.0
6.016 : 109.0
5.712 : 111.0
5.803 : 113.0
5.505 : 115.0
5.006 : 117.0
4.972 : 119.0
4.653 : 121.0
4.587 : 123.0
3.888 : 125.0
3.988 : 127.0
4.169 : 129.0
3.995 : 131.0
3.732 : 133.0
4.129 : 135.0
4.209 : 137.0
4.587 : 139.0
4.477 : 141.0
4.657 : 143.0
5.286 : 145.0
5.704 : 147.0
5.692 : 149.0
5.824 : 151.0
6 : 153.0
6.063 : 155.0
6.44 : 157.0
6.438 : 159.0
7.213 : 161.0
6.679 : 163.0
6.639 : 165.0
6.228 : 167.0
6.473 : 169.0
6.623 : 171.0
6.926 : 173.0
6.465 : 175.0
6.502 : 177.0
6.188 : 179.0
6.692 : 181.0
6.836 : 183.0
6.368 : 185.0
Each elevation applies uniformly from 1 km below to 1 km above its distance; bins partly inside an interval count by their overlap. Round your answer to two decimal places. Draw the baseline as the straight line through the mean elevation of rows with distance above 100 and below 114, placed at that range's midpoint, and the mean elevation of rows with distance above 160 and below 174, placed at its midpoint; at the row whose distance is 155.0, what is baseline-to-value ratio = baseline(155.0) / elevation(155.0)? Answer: 1.05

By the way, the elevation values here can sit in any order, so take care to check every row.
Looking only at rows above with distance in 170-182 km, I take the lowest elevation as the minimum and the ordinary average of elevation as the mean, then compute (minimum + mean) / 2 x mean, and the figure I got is 42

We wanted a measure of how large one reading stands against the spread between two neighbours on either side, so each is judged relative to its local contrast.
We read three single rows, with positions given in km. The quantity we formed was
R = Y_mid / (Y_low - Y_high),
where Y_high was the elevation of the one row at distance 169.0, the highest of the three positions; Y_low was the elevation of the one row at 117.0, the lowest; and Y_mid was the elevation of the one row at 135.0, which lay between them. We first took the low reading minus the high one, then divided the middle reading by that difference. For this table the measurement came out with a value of -3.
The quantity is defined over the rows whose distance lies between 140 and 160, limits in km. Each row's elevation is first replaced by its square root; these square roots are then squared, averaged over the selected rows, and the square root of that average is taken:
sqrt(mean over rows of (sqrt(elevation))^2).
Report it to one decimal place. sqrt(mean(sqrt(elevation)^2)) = 2.4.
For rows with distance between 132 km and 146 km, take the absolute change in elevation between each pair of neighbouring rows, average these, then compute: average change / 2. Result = 0.148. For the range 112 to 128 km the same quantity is 0.144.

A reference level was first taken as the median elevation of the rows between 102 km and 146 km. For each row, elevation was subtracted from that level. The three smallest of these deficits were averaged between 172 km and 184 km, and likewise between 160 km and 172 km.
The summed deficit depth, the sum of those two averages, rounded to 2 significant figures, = -4.5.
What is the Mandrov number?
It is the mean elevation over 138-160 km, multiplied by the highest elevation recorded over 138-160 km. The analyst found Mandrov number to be 36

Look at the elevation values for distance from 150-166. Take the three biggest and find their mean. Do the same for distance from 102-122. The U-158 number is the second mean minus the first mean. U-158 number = -1.0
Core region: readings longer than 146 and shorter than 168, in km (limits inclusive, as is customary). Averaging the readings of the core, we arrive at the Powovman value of 6.3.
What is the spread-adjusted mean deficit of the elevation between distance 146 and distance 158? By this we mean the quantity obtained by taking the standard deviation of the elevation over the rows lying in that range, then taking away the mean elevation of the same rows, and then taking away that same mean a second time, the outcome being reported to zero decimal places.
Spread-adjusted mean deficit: -12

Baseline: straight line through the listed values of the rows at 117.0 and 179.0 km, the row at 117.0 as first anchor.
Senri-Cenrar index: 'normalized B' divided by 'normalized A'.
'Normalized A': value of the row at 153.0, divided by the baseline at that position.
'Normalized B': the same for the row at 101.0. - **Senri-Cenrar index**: 1.1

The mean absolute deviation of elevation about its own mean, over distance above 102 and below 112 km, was 0.66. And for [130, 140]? 0.21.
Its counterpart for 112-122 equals 0.37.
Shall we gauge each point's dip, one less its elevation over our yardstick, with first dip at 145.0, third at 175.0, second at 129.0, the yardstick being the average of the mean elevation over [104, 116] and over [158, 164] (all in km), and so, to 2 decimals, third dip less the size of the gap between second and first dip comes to -0.25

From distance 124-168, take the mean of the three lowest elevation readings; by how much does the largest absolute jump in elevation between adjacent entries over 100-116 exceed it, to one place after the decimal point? -2.8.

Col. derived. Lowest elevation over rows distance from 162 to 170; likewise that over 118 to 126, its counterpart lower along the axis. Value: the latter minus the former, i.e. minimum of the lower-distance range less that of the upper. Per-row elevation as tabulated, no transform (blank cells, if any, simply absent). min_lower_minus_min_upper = -2.3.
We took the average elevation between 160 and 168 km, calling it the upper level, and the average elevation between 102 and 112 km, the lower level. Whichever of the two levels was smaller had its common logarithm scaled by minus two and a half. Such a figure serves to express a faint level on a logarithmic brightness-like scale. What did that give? -1.76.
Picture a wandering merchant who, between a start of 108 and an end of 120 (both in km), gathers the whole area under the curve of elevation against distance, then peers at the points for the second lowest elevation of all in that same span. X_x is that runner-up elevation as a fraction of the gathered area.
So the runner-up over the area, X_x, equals 0.0758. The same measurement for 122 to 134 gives 0.0798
